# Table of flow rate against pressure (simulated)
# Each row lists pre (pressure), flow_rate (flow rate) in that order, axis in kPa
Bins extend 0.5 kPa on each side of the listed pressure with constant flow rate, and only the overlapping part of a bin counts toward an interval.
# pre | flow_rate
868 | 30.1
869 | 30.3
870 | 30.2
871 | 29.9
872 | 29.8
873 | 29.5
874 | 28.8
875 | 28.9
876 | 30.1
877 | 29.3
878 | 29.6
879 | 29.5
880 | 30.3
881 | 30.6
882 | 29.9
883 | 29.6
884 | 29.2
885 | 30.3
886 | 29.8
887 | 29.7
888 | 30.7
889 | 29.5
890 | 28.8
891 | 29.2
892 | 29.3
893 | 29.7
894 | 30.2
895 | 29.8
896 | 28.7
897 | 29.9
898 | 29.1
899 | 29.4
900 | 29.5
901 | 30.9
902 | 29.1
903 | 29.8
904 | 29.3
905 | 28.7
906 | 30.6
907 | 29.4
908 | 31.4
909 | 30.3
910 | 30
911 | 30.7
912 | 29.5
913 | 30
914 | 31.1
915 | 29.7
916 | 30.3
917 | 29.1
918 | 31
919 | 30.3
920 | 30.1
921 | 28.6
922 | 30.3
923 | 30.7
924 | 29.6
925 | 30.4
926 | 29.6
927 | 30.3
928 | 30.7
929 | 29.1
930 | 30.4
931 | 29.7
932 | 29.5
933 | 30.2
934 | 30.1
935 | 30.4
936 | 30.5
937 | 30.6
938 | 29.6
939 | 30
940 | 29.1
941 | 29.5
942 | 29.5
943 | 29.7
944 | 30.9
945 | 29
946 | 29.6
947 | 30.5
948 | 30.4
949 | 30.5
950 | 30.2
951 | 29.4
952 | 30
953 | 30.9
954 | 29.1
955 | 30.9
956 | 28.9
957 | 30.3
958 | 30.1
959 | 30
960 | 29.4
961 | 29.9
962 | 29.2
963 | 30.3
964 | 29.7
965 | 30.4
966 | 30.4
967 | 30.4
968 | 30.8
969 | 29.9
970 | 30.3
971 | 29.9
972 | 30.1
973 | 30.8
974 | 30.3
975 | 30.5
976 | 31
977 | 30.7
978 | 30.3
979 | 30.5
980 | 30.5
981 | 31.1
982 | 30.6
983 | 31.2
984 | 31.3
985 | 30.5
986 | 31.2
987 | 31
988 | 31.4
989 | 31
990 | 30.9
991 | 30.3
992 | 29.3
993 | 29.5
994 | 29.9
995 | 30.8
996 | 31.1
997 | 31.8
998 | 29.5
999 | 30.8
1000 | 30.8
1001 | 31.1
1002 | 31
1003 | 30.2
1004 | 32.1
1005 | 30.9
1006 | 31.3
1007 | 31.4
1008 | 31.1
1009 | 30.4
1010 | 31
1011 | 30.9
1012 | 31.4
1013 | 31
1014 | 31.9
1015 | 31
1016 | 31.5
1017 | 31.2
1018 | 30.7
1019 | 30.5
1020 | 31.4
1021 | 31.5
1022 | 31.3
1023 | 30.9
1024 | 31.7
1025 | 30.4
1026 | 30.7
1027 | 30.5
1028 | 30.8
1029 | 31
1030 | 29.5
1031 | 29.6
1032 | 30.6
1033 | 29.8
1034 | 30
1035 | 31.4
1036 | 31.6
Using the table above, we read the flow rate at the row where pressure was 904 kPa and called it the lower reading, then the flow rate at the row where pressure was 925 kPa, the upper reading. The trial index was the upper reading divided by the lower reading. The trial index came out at 1.04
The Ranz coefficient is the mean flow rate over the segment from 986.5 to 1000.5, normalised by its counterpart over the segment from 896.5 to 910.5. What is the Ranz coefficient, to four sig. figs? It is 1.026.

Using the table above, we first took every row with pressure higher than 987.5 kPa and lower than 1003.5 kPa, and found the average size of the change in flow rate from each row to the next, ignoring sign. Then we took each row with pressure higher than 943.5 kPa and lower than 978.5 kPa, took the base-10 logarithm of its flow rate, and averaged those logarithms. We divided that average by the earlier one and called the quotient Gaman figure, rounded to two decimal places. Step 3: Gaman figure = 2.36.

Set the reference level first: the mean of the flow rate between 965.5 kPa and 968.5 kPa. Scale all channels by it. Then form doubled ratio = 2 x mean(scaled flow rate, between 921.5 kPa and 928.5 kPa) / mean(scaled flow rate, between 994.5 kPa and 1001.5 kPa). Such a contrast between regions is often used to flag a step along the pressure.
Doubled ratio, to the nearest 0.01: 1.96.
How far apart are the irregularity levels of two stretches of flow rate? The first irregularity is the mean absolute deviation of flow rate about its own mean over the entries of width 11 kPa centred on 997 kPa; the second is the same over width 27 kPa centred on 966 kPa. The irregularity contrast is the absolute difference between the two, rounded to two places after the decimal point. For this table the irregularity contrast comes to 0.27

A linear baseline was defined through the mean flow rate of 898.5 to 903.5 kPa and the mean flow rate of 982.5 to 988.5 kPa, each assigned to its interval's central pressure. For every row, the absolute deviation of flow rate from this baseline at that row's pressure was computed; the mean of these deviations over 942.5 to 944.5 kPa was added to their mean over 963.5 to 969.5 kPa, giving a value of 1.1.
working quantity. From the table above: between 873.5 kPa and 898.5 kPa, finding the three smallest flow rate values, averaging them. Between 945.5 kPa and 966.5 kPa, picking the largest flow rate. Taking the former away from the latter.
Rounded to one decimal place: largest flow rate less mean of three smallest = 2.1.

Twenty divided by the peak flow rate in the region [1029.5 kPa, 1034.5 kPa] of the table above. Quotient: 0.654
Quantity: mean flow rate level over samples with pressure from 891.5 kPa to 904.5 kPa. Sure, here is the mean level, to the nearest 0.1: 29.6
